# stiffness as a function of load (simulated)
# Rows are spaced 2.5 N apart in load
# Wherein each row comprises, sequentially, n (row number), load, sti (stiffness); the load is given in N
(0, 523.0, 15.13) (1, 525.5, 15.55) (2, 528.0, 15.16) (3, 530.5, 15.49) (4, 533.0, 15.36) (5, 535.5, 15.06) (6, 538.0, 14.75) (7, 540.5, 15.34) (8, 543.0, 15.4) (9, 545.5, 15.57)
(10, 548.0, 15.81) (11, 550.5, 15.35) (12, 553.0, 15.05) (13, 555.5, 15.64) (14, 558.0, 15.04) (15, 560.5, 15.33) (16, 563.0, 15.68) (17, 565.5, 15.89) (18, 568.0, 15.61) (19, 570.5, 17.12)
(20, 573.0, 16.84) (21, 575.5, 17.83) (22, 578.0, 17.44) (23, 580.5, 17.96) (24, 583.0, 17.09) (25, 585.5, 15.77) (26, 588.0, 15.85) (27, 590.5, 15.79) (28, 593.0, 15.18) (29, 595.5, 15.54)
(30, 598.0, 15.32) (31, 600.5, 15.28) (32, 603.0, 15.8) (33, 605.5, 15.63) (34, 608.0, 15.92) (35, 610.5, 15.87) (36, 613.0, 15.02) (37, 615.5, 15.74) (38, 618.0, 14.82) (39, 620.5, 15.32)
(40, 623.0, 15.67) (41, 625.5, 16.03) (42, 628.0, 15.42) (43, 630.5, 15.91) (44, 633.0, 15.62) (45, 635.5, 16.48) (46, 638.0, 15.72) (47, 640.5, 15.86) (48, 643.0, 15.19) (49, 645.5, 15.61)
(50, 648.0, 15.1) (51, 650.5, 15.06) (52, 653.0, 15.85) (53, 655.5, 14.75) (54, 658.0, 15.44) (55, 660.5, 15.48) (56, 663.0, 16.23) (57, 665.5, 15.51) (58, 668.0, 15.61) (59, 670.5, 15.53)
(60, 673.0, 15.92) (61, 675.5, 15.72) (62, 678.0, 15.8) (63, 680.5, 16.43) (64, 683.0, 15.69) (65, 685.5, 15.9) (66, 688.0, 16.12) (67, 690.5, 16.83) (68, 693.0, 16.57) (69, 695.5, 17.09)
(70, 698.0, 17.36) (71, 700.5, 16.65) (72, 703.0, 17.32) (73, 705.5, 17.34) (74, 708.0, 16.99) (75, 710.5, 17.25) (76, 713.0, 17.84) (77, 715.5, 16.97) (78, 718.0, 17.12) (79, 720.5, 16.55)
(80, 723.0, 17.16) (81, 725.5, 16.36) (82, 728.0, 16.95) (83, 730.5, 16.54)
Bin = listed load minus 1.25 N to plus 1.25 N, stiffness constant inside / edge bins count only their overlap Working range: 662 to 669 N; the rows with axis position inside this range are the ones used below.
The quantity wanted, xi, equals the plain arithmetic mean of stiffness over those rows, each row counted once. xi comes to 15.8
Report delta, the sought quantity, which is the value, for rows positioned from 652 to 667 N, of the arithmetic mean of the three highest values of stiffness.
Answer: 15.9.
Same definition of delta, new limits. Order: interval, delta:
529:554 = 15.6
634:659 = 16.1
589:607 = 15.7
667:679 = 15.8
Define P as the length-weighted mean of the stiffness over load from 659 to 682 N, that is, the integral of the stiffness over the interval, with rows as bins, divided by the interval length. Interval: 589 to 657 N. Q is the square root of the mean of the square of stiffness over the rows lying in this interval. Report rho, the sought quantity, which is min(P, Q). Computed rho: 15.5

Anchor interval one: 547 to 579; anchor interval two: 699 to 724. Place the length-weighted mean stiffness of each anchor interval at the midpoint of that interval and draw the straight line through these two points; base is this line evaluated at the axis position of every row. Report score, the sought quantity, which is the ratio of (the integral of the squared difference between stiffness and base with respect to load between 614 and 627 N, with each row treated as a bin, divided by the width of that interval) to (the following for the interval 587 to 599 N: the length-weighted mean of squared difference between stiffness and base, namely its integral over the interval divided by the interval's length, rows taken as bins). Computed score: 1.8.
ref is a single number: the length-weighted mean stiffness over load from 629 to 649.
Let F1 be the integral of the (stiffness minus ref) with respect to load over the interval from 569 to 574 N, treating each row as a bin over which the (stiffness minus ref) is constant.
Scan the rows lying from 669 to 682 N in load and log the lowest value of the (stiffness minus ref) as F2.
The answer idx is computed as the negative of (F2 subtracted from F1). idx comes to -6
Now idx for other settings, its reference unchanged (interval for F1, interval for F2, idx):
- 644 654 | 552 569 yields 2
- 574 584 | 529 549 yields -20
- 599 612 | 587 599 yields 0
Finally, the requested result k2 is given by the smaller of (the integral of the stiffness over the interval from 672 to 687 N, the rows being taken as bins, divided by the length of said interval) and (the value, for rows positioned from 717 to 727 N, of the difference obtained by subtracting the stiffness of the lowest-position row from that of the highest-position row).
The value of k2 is -0.8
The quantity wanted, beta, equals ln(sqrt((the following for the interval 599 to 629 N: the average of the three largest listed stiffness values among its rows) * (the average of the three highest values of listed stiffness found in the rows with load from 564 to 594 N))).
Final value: 2.82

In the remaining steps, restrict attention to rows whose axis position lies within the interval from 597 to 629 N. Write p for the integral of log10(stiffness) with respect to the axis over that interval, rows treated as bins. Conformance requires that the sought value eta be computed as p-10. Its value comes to 28.1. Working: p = 38.1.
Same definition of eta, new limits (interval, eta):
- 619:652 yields 29.4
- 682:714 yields 29.2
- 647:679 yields 28.1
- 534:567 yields 29.2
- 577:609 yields 28.5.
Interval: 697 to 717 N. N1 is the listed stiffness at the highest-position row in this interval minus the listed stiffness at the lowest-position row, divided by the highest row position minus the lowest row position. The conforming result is -0.022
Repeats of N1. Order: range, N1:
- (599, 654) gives 0.011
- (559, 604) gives 0.011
